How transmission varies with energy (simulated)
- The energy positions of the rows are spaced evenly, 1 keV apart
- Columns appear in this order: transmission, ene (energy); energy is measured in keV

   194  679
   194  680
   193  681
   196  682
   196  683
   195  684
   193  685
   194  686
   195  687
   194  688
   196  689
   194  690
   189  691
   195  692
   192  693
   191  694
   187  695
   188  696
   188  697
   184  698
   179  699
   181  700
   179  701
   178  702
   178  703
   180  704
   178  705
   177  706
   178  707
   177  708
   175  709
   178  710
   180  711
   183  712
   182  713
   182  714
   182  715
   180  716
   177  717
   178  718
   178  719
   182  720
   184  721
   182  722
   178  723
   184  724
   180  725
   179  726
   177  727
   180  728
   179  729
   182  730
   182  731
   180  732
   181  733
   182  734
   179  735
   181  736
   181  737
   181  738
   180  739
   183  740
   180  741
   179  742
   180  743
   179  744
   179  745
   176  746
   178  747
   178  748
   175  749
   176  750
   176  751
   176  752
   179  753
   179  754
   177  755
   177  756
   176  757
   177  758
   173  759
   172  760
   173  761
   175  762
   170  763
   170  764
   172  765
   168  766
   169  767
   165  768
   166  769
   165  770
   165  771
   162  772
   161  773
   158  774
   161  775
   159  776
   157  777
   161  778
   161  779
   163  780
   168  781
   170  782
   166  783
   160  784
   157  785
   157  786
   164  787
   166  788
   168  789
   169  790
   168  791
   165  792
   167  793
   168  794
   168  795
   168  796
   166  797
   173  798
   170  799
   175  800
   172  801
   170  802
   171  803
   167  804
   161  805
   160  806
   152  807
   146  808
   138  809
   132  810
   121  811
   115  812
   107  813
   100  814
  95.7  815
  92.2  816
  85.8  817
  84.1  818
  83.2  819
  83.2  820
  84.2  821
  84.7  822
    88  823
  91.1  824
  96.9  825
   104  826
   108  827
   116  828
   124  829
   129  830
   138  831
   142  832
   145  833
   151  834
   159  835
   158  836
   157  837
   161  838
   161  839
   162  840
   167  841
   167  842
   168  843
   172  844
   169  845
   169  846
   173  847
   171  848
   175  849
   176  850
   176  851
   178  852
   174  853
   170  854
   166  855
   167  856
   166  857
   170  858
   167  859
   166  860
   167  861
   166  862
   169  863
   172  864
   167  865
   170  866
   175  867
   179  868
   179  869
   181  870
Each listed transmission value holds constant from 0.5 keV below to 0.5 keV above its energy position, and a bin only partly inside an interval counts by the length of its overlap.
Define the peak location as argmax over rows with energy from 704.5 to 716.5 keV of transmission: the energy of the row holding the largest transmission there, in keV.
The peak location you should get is 712 keV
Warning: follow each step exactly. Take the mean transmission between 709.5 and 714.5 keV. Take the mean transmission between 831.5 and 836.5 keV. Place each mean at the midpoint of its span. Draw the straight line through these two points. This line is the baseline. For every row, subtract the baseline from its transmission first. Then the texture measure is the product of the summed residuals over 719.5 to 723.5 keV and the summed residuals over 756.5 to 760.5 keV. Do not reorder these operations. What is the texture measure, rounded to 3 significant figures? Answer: 224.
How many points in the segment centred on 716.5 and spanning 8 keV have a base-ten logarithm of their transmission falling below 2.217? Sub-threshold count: 0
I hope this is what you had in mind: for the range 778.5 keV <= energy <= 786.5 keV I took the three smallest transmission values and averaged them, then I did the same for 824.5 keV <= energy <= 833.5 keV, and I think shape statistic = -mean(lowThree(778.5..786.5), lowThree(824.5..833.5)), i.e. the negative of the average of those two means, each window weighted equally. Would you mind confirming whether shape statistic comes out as -130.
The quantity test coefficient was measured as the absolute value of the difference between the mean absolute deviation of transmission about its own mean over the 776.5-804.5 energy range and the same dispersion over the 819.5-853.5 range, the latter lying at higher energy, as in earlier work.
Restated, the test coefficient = 24.3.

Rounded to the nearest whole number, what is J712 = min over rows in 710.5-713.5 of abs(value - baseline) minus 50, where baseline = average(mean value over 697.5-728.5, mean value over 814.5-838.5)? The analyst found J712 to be -17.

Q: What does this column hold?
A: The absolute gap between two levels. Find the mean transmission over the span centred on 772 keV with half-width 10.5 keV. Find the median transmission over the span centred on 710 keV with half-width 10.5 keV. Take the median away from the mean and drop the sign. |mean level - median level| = 13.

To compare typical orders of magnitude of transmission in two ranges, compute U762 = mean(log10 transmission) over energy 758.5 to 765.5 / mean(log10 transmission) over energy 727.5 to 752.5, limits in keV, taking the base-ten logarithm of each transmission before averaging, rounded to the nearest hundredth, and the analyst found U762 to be 0.99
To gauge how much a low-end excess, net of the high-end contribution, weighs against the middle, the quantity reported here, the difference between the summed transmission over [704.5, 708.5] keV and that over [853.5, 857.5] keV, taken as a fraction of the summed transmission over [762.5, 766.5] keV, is 0.060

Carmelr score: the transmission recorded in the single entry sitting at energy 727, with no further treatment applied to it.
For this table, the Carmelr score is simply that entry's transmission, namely 177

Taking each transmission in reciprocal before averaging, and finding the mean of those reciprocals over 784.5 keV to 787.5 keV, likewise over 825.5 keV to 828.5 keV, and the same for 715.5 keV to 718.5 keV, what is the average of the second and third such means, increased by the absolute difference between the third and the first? 0.0081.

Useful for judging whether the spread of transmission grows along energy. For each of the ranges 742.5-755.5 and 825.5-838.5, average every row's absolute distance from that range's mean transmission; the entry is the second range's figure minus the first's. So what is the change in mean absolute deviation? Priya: 15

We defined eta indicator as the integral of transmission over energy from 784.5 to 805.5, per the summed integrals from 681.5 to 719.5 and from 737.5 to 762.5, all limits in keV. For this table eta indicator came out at 0.31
